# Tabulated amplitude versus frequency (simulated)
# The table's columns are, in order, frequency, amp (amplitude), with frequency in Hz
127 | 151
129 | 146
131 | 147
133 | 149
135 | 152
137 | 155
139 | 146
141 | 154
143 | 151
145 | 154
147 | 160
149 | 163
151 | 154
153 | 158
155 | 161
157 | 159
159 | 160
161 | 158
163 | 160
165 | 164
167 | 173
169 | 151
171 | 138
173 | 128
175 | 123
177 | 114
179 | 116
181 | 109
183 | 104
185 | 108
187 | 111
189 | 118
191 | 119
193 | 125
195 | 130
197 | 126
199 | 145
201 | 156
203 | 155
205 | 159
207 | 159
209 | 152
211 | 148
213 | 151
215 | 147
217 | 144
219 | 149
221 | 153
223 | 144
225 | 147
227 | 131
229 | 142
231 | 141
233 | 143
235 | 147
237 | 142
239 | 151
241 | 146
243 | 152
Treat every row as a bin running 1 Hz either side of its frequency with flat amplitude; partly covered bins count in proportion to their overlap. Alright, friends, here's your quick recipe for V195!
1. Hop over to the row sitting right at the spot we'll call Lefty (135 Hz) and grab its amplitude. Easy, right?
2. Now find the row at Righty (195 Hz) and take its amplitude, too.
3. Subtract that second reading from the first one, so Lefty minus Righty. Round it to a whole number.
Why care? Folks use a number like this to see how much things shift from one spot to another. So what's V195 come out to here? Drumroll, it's 22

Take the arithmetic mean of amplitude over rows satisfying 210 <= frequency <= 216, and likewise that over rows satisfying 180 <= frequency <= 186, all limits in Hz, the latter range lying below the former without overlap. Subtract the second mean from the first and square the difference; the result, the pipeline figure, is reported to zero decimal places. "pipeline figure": 1736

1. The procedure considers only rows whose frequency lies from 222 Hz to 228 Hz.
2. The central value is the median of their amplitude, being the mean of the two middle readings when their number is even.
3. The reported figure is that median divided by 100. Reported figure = 1.44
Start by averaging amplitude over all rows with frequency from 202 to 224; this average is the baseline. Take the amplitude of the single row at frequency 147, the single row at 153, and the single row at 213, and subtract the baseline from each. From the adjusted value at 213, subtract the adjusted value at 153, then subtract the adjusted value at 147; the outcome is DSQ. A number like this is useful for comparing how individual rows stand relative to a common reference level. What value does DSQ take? -16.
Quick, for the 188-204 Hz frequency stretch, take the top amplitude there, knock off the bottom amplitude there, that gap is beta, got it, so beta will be 38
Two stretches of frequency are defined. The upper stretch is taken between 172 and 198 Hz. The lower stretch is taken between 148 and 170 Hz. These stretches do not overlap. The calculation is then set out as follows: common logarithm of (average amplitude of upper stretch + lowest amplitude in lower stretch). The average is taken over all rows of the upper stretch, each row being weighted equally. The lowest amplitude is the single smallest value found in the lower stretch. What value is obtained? 2.43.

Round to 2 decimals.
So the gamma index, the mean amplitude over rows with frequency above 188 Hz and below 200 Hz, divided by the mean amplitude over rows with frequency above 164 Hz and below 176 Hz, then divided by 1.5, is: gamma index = 0.58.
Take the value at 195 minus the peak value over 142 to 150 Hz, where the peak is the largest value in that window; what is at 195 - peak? -33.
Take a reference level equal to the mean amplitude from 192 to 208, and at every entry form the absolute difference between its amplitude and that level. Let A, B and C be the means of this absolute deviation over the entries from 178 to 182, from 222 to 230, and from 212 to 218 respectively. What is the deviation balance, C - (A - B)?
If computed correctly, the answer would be -24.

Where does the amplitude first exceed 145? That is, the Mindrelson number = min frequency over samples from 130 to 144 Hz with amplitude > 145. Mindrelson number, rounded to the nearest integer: 131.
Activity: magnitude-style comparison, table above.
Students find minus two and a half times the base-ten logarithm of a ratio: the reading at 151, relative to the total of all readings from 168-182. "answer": 1.9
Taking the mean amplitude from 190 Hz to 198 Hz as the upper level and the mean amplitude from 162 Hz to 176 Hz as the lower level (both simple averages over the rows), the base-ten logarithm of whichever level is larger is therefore 2.17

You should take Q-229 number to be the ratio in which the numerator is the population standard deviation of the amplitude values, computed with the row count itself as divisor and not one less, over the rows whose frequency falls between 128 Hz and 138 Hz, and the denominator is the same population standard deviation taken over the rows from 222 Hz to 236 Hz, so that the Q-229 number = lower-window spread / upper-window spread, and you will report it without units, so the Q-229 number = 0.7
